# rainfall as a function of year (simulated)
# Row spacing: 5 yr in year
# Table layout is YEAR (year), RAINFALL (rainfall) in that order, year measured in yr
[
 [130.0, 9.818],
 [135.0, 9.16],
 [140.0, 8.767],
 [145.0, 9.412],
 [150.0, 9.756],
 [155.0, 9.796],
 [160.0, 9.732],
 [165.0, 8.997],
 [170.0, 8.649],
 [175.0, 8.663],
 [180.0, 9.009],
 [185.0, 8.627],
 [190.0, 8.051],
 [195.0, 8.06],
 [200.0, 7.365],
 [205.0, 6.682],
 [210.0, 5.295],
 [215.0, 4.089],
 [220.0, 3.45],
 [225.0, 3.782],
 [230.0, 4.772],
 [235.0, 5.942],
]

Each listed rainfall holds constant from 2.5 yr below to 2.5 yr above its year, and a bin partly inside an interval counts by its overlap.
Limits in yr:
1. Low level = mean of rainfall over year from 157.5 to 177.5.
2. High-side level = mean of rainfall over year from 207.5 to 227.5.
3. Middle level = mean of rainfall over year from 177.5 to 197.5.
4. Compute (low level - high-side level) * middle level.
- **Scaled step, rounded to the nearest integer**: 41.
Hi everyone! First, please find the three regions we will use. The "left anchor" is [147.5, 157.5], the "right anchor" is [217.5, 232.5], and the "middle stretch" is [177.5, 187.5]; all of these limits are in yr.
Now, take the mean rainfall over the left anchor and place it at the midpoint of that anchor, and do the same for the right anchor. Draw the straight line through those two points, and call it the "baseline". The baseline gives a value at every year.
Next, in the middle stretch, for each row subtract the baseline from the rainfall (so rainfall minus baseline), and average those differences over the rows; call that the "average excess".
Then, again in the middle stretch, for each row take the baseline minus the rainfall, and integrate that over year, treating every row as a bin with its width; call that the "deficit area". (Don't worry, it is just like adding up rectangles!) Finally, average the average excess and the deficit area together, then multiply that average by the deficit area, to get 92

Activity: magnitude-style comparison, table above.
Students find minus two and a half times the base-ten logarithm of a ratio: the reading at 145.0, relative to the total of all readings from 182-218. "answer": 1.8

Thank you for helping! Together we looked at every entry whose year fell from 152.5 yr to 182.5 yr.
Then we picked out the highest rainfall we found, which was 9.796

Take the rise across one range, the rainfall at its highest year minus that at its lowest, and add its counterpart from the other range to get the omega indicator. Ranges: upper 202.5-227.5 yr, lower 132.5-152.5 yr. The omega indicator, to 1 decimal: -2.3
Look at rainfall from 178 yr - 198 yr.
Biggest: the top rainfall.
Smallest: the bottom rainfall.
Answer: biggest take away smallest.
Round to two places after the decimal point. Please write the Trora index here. 0.96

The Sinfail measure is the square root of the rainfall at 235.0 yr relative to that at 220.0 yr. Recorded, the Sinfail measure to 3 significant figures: 1.31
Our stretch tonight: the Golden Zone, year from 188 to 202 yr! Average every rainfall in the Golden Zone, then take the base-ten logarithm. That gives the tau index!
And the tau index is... 0.89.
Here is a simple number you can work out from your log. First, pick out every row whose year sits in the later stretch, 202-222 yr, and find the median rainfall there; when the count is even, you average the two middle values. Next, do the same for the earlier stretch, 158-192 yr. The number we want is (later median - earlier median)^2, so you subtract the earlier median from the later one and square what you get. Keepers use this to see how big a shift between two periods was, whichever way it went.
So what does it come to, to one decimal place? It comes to 15.8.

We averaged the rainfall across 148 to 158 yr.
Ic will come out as 9.8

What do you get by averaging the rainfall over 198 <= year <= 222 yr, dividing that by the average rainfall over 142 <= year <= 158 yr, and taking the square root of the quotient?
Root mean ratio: 0.75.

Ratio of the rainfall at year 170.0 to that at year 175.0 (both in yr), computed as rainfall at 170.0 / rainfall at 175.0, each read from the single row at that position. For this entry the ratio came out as 1.00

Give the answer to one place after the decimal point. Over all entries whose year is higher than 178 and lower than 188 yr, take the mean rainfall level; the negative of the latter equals -8.8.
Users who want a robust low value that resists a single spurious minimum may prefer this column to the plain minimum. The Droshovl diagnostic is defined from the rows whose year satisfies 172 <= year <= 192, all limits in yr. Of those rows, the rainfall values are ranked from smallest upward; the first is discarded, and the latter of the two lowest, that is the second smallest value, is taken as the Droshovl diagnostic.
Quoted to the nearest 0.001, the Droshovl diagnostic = 8.627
